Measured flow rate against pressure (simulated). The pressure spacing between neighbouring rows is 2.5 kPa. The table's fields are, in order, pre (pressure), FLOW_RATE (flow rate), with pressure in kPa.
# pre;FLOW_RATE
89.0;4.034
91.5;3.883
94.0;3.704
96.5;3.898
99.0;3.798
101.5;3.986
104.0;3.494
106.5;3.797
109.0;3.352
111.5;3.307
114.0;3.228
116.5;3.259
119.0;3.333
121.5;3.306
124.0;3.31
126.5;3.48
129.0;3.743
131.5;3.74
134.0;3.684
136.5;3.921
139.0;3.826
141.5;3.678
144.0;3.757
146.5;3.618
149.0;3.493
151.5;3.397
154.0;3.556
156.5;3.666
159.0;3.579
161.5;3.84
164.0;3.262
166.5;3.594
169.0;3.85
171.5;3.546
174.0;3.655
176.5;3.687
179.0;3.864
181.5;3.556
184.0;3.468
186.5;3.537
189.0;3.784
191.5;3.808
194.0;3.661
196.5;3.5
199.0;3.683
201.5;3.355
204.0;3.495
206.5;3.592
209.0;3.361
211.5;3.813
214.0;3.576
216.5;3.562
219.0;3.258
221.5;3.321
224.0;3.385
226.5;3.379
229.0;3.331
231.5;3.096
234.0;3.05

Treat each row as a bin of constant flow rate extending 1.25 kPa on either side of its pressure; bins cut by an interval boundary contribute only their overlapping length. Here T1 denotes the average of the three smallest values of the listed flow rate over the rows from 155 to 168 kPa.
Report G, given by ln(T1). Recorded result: 1.25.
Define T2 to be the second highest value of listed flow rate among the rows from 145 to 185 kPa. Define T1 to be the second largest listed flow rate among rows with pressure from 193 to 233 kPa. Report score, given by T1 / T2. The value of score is 0.957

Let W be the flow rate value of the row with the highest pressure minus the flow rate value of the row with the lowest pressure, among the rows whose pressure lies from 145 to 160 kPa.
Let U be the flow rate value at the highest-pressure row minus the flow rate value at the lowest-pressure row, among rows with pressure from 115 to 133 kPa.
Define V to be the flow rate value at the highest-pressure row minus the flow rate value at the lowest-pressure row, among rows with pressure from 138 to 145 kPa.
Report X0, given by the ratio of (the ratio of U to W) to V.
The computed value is 179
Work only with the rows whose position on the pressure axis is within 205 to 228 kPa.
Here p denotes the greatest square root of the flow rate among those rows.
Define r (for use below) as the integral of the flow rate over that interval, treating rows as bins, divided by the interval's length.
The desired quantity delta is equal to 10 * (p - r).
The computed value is -15.2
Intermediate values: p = 1.95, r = 3.47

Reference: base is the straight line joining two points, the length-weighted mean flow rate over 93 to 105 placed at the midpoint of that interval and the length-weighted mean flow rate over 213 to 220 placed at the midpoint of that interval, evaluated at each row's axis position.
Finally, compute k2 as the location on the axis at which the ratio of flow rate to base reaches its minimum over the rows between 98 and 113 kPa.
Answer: 111.5 kPa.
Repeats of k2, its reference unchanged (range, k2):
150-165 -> 164.0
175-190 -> 184.0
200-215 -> 201.5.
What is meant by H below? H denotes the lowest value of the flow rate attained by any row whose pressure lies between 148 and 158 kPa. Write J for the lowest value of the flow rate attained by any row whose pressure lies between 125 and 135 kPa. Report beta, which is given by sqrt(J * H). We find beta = 3.44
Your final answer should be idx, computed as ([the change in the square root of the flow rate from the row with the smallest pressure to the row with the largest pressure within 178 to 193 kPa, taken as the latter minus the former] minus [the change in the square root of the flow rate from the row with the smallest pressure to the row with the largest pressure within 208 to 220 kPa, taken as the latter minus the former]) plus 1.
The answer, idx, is 1.01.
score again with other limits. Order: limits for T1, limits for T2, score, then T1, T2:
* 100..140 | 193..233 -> 1.065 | 3.921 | 3.683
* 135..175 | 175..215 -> 1.010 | 3.85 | 3.813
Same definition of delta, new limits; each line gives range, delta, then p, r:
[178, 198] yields -16.8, 1.97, 3.64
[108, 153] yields -15.4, 1.98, 3.53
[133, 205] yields -16.5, 1.98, 3.63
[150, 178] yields -16.4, 1.96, 3.60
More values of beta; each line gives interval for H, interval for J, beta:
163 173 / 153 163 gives 3.41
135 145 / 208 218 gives 3.52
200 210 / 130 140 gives 3.52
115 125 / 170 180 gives 3.40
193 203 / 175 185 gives 3.41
